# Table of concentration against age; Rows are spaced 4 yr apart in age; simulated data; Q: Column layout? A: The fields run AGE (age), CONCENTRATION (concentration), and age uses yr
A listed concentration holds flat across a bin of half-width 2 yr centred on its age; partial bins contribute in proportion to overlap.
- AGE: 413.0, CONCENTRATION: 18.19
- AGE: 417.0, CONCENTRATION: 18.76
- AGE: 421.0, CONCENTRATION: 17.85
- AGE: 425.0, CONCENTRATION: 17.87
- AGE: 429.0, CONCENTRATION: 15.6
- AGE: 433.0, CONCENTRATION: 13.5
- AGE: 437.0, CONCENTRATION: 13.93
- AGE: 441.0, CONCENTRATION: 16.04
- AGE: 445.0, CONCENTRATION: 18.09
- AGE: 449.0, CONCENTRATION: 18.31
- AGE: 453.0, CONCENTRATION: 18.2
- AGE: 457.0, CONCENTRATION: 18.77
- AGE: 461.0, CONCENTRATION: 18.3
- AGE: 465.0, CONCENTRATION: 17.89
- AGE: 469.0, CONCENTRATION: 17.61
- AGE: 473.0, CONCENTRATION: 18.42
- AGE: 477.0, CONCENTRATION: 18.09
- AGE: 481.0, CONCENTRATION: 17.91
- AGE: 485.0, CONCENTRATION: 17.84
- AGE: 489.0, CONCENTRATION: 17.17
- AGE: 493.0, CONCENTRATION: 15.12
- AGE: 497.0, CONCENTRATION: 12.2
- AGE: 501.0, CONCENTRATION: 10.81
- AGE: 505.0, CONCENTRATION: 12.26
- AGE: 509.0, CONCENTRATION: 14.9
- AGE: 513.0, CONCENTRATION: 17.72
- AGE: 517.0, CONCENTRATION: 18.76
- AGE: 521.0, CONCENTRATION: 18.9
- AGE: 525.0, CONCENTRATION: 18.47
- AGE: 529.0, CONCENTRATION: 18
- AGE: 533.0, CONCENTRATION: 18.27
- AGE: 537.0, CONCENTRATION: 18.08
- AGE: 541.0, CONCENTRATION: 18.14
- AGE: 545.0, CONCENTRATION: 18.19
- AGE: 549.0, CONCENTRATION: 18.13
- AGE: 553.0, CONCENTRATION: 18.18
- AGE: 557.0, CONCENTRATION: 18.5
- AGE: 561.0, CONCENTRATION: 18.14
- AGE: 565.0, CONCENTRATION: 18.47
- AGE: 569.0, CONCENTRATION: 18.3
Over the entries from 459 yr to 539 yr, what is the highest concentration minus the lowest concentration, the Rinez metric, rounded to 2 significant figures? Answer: 8.1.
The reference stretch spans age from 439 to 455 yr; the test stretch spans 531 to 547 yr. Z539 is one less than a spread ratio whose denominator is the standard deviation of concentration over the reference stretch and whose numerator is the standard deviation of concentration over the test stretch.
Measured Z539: -0.93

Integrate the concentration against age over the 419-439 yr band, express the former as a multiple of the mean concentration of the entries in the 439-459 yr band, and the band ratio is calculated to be 18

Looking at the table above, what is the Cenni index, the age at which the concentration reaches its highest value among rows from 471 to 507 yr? 473.0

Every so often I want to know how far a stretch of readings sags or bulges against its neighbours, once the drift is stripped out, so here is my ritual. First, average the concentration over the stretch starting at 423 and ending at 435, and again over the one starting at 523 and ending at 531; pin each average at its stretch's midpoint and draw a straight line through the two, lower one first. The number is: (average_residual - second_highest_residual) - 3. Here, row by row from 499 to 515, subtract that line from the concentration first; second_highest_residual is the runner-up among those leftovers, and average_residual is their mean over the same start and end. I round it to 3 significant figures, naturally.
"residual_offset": -3.92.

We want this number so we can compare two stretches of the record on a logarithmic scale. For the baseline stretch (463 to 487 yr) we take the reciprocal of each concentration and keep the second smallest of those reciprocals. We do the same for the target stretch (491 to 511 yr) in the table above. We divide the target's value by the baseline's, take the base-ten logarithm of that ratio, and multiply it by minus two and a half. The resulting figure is -0.21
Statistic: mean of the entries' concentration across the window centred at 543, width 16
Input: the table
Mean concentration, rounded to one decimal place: 18.1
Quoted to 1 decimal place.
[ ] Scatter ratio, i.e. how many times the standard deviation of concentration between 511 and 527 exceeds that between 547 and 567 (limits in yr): 2.8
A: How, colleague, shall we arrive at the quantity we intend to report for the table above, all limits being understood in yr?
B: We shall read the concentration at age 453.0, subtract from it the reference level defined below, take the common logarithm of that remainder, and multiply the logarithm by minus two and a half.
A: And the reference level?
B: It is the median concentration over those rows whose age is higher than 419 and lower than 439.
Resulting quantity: -1.04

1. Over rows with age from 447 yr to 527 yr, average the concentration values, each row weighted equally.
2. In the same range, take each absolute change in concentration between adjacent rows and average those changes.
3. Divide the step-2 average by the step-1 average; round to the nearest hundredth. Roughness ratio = 0.06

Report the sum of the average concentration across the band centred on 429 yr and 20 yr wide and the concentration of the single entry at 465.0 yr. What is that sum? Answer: 33.6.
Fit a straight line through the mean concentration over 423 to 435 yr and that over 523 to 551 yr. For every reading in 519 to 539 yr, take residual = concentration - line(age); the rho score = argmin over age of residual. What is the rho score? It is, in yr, 537.0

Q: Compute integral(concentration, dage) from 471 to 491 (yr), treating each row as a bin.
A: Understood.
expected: 358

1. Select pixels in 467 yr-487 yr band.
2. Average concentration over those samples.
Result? 18.0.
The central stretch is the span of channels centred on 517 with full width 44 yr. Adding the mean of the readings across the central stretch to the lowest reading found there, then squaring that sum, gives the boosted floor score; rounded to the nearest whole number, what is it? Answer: 730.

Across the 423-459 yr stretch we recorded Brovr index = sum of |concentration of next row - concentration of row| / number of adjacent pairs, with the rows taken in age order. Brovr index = 1.2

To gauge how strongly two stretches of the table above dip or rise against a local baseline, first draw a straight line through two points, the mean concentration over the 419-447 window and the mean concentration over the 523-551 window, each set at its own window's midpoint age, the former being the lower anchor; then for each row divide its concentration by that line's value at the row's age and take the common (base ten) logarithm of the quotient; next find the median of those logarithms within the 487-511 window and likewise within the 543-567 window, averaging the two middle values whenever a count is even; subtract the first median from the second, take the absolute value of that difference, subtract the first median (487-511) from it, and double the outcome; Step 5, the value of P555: 0.44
